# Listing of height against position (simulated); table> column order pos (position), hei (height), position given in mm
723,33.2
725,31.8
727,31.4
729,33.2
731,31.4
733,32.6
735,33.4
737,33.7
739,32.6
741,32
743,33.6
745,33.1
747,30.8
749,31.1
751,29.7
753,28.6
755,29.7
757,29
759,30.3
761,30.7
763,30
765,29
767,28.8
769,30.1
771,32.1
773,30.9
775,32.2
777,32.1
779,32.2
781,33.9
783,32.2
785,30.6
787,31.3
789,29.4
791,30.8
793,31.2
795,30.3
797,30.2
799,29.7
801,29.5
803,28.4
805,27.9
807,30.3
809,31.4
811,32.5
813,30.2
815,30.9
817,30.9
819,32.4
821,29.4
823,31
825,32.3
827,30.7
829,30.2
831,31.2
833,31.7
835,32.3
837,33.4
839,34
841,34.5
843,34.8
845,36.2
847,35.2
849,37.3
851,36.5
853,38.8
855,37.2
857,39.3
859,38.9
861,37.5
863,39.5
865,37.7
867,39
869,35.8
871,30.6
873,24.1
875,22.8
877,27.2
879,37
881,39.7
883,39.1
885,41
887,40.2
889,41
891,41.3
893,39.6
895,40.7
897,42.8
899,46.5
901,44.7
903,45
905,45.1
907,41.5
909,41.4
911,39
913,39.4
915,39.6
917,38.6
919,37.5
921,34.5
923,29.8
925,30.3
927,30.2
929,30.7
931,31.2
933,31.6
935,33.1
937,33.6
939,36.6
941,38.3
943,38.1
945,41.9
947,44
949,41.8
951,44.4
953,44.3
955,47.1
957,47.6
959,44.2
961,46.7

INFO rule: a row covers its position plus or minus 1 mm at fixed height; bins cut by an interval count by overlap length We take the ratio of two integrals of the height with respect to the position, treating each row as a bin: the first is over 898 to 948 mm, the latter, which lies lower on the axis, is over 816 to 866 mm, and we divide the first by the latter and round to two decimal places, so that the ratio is 1.09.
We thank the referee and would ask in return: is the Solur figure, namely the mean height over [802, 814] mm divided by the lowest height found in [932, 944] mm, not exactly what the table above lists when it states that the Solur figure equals 0.95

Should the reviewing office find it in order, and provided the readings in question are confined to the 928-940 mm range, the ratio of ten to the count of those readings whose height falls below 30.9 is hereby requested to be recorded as 10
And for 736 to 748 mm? 10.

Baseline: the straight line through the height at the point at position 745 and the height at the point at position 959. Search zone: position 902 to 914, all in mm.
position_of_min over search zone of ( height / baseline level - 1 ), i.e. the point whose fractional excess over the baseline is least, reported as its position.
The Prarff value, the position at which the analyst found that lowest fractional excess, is 911 mm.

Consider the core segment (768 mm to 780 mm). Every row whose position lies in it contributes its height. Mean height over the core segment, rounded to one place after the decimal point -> 31.6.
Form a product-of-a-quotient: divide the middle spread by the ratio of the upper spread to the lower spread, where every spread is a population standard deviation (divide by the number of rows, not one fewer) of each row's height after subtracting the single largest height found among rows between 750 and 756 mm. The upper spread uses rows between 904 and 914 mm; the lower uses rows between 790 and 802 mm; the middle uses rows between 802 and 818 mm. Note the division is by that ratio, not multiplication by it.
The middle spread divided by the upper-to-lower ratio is 0.39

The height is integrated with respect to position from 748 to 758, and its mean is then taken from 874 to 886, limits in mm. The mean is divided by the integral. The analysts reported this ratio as 0.116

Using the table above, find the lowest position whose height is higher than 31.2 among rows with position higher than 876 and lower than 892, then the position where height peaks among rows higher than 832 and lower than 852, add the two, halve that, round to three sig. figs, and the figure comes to 864 mm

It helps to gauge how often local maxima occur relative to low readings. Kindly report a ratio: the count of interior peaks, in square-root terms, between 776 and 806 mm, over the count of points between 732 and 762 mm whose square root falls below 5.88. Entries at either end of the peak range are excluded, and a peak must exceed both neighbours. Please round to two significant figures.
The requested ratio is 0.20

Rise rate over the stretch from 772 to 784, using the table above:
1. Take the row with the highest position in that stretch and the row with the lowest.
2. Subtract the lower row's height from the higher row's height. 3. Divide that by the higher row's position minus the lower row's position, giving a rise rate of 0.130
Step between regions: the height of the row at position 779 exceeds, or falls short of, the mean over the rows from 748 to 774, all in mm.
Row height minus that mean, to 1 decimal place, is 2.2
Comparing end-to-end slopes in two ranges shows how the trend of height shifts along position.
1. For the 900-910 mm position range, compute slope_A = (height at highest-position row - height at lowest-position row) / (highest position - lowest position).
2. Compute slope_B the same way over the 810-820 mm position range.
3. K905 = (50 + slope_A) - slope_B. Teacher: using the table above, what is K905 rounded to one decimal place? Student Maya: 49.6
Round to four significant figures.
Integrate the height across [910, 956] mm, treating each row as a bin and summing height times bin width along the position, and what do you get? 1711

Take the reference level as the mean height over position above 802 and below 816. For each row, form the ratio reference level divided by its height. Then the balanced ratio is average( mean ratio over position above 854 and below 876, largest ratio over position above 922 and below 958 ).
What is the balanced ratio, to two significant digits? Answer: 0.96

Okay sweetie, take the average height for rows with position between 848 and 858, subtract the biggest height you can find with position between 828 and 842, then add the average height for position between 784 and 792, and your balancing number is 34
